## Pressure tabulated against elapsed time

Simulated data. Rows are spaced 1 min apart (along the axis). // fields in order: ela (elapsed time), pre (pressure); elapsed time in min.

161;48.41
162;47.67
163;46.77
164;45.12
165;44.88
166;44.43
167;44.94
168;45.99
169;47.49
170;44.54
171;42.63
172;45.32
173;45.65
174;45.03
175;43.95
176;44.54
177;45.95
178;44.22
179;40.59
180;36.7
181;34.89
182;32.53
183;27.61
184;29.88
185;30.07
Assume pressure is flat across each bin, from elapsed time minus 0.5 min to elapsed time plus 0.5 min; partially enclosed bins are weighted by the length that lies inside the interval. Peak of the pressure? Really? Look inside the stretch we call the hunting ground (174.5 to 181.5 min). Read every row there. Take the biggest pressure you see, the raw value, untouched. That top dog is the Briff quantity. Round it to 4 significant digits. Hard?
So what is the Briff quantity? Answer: 45.95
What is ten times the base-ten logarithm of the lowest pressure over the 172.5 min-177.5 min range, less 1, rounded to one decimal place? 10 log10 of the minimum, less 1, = 15.4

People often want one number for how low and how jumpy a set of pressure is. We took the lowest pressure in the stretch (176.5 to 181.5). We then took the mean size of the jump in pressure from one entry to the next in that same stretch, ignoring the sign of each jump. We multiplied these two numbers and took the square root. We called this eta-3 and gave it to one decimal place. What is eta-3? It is 9.8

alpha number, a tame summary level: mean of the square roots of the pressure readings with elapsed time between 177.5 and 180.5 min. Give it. 6.36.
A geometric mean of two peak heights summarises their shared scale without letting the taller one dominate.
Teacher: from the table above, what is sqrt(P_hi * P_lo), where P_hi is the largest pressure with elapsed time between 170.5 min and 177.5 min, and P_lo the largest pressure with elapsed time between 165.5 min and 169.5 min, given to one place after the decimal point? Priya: 46.7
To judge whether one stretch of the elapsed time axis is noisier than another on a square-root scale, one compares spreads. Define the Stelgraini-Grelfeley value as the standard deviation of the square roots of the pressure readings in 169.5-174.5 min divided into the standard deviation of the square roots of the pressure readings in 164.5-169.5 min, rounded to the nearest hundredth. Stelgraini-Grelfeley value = 1.01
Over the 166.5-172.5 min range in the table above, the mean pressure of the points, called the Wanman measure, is 45.2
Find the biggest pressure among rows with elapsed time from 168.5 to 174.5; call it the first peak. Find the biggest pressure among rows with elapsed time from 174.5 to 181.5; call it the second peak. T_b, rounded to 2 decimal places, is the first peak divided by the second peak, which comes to 1.03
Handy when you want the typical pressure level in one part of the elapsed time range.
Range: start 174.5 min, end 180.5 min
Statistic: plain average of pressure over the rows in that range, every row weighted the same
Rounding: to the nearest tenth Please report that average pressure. 42.7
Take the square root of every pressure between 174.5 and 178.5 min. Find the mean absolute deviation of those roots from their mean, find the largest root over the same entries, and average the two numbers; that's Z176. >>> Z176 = 3.41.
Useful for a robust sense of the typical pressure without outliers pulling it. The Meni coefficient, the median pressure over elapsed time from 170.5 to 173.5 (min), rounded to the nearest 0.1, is 45.3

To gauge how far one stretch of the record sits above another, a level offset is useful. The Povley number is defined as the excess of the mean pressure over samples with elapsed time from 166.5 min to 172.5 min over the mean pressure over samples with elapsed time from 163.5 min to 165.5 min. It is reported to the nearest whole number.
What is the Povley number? 0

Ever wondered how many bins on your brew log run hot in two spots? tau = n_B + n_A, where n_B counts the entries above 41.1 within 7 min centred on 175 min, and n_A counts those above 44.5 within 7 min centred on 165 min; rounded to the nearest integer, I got 13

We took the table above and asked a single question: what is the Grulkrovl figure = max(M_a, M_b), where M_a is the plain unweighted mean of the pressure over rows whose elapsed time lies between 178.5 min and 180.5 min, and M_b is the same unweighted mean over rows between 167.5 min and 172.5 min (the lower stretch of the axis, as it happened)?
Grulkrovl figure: 45.2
